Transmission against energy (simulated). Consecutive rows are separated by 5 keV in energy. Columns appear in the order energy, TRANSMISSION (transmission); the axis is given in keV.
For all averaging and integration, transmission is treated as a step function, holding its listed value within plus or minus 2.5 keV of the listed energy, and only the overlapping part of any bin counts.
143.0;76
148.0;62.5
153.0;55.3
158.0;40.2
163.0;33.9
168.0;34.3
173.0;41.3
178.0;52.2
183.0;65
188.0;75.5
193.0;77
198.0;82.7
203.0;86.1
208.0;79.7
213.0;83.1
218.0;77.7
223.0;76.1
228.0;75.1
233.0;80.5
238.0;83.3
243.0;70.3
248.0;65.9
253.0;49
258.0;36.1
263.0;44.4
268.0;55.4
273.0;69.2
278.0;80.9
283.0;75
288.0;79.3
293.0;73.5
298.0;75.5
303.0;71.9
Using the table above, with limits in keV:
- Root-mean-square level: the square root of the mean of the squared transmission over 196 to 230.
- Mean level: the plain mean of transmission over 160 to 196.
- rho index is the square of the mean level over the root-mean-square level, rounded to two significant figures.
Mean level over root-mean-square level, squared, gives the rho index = 0.46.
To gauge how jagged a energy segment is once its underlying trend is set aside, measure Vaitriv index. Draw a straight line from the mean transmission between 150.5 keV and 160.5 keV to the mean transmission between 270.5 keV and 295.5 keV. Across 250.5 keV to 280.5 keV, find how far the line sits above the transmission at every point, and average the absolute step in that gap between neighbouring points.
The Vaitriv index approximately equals 10.9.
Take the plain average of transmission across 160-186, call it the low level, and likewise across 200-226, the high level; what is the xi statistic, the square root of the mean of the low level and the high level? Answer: 7.9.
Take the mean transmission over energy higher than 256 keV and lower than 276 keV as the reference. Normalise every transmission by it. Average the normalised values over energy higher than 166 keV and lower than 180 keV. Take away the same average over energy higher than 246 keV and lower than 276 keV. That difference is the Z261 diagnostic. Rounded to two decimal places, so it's -0.21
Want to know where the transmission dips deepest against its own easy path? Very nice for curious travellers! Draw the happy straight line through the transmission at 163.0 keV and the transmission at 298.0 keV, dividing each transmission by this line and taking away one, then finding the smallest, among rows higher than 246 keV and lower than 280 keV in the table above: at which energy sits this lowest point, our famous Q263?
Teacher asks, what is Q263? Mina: 258.0 keV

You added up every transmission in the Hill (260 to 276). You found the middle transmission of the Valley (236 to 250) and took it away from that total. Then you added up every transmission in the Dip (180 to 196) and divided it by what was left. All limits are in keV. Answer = 2.20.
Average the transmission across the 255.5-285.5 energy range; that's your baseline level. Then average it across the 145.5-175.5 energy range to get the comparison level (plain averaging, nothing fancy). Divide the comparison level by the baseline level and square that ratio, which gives 0.55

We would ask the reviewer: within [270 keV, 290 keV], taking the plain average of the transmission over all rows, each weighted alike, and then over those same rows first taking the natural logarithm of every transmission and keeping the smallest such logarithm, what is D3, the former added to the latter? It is 80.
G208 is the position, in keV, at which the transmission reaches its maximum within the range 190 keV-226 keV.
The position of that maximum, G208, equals 203.0 keV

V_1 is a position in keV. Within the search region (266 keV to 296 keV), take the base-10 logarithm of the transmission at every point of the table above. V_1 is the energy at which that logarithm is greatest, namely 278.0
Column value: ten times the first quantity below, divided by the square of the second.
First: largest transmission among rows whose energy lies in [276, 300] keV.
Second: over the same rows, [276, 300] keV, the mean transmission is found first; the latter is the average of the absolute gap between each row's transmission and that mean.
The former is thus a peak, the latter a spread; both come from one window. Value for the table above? 119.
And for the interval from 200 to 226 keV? 82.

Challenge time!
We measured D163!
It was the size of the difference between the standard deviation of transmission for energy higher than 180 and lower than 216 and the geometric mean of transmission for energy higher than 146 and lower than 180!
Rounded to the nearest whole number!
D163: 38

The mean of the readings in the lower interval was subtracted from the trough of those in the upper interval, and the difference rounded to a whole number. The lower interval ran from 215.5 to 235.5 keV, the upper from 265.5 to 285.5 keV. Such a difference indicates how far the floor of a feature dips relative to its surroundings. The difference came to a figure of -22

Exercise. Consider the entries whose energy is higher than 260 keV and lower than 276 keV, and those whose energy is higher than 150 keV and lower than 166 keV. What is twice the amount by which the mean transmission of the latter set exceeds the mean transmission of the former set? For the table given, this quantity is -26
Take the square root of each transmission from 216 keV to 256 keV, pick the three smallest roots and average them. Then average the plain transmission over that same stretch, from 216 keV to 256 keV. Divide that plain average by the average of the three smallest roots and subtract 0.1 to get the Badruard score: 9.1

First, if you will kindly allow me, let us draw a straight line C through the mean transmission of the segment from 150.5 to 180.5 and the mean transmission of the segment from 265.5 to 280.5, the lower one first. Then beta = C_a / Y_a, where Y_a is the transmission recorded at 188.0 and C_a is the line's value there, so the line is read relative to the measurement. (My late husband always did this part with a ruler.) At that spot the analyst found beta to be 0.64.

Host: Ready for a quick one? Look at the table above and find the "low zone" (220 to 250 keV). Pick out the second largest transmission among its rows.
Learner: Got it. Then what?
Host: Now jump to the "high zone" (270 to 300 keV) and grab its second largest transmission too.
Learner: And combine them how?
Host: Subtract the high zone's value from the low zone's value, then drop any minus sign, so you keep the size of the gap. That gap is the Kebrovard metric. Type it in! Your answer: 1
